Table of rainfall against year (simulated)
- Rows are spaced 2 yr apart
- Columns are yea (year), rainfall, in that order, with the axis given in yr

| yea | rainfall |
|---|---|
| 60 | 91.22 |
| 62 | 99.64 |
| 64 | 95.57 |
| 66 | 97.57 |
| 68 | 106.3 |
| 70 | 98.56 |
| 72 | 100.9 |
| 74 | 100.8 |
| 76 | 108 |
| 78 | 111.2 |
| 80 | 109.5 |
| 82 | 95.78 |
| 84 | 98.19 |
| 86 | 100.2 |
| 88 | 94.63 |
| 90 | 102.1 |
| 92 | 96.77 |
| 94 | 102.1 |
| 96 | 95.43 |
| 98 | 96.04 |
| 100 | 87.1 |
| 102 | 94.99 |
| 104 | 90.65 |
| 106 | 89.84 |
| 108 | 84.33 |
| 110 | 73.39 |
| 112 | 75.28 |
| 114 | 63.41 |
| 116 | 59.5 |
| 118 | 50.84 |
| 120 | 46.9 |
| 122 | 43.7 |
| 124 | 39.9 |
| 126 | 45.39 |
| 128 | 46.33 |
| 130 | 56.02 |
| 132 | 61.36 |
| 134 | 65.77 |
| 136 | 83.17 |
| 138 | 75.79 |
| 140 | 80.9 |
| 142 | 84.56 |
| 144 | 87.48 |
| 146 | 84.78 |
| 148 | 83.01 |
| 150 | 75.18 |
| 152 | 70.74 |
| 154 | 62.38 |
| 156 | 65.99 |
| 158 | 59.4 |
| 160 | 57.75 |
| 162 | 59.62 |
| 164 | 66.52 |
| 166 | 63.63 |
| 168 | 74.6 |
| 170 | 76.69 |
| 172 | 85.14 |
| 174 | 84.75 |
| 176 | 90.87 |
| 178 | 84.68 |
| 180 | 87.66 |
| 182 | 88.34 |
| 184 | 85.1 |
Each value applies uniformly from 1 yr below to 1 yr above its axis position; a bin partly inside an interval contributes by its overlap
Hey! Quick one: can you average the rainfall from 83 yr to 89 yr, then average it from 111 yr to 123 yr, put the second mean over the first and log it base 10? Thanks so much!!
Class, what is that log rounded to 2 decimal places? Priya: -0.24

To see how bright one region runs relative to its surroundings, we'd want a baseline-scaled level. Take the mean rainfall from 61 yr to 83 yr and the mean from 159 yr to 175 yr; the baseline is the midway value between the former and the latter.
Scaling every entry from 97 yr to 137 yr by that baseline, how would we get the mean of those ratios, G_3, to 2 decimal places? 0.78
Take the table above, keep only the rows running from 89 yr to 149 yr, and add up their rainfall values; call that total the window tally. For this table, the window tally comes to 2247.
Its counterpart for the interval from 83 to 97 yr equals 689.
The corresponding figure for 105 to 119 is 497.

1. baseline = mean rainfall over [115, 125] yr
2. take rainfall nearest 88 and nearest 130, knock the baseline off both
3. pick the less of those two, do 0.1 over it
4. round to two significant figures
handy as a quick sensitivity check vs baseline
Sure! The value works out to 0.013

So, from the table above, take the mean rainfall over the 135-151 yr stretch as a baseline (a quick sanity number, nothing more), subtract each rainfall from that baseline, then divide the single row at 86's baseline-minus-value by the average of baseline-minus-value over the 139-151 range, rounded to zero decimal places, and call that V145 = 23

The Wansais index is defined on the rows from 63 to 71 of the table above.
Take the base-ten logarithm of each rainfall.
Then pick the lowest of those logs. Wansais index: 1.98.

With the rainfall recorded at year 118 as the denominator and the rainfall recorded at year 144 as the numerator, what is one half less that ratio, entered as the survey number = -1.22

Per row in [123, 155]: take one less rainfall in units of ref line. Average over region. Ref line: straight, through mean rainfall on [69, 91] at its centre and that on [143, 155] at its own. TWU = 0.14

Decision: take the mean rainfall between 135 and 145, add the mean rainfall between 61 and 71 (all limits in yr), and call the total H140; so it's 182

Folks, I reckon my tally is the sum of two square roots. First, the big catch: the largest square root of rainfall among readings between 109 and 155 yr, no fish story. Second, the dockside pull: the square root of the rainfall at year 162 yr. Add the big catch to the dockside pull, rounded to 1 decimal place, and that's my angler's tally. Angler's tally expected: 17.1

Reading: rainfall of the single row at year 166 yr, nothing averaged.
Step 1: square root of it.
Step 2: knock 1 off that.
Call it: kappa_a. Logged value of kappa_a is 7.0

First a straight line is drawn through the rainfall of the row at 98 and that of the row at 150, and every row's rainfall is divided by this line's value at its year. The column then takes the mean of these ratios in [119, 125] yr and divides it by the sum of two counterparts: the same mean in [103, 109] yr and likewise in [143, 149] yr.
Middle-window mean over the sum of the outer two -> 0.24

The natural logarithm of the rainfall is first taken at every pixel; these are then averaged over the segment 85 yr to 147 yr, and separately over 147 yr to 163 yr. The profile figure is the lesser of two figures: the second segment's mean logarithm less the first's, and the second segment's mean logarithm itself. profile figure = -0.10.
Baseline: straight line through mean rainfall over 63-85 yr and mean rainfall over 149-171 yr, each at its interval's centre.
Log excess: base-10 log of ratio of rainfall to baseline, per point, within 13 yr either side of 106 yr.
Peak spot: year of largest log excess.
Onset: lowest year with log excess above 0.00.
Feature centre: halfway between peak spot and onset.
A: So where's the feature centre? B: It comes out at 94 yr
